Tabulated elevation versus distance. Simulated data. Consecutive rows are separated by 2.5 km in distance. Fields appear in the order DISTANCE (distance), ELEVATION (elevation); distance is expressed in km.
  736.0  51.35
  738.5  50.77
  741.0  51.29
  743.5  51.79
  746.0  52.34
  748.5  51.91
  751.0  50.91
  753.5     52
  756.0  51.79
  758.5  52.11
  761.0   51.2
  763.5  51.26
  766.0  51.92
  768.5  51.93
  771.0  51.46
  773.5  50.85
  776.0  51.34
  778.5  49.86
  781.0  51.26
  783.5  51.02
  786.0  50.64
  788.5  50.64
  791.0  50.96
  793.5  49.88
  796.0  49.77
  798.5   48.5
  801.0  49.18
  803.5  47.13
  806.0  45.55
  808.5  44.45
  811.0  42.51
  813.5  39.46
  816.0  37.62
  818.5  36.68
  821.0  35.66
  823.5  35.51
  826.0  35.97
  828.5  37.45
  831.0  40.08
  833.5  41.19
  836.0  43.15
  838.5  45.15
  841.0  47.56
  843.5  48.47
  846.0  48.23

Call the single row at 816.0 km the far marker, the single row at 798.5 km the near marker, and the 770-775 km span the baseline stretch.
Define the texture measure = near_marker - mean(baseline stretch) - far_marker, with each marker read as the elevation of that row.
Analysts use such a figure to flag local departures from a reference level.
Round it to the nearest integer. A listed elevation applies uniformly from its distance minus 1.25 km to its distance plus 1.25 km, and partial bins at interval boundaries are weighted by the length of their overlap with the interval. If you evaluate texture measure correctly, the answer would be -40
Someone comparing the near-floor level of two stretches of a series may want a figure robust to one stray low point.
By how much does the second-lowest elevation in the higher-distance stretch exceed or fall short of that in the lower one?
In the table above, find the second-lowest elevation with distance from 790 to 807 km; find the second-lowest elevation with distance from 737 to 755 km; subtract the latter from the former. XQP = -3.8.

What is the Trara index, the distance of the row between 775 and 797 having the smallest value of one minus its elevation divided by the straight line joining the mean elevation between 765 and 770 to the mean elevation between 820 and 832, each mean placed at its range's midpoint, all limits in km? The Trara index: 796.0 km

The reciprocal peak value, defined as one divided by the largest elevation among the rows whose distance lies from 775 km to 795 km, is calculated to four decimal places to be 0.0195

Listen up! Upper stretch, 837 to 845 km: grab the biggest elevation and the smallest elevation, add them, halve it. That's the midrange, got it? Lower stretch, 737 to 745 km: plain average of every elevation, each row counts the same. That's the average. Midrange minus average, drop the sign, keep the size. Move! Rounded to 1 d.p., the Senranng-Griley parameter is 4.5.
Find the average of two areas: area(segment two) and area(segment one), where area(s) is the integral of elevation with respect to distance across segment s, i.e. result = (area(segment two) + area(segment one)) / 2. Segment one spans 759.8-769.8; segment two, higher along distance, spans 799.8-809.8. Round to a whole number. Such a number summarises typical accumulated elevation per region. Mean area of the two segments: 491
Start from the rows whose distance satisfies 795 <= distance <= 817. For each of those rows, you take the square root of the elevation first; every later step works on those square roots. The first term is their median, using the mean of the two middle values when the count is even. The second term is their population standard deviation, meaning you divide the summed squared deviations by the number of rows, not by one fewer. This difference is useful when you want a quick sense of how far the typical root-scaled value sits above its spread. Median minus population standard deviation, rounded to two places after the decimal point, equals 6.44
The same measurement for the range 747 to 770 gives 7.18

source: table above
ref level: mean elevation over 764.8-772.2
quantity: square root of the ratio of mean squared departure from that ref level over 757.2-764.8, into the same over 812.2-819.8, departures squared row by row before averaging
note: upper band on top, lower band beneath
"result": 29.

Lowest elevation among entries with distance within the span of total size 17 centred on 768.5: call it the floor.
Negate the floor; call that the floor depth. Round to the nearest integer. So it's -51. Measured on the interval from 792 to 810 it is -44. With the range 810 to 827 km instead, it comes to -36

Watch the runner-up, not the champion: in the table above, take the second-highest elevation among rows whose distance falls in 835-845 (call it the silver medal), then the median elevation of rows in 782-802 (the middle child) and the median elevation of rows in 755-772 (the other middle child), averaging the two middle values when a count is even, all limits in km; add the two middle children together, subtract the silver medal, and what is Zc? 54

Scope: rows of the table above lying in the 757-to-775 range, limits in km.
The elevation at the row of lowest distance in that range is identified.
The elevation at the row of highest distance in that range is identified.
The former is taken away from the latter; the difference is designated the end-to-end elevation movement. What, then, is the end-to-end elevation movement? -1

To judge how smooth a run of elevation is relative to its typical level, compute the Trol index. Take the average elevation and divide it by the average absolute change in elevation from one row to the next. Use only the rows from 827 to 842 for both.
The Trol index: 21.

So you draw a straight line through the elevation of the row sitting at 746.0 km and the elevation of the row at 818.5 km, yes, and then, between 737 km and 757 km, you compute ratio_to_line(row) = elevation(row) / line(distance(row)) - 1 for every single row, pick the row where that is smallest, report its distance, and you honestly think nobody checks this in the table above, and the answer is 738.5 km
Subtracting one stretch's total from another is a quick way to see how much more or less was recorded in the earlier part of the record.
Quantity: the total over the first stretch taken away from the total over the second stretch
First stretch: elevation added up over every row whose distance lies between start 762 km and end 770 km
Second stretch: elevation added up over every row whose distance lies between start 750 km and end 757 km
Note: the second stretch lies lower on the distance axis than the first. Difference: 0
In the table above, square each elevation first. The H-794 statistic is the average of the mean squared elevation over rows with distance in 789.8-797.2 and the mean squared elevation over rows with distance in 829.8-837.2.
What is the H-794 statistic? 2121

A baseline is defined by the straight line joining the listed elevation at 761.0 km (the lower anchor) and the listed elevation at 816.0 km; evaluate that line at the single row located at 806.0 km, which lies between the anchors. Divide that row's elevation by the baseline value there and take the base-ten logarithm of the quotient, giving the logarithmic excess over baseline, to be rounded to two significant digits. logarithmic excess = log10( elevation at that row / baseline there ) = 0.055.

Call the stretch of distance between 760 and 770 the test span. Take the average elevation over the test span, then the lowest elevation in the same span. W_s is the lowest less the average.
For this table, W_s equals -0.38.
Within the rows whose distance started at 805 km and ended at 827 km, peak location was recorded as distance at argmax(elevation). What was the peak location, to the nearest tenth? 806.0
